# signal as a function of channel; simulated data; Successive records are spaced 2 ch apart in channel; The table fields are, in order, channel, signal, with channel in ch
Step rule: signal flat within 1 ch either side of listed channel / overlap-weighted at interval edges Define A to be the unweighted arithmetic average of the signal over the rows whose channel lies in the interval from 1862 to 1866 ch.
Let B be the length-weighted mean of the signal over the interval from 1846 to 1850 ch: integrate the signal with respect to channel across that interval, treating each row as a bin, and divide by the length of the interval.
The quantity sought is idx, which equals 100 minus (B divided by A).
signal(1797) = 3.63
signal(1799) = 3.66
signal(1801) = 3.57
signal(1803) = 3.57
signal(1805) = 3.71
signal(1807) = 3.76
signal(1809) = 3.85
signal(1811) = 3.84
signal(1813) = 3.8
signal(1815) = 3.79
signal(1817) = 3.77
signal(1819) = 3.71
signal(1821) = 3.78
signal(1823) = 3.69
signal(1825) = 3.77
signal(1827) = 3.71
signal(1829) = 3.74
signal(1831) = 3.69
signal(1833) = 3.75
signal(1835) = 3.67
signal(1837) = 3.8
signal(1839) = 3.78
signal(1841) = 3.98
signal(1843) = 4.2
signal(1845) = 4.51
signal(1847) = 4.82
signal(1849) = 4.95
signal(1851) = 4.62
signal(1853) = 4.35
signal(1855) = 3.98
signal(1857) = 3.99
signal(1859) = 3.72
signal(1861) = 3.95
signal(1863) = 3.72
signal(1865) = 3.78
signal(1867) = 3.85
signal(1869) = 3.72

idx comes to 98.70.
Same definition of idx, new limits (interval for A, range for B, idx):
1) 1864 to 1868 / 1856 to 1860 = 98.99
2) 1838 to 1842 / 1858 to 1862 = 99.01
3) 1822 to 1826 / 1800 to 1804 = 99.04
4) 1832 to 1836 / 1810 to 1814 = 98.97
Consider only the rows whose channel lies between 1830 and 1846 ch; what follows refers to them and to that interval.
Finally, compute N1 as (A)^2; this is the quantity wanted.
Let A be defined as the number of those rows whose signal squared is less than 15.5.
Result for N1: 25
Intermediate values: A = 5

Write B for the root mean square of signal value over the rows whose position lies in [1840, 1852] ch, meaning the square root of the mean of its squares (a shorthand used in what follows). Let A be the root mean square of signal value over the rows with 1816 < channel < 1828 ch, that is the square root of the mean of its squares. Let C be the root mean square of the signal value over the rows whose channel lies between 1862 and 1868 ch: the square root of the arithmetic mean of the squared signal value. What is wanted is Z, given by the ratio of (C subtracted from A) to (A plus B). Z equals -0.005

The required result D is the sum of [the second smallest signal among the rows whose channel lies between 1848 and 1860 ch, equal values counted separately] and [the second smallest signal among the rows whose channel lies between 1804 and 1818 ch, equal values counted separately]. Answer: 7.7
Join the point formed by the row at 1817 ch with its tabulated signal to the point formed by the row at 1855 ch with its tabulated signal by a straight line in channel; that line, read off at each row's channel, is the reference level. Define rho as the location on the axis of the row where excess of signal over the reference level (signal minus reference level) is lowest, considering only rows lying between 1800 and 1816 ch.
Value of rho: 1803 ch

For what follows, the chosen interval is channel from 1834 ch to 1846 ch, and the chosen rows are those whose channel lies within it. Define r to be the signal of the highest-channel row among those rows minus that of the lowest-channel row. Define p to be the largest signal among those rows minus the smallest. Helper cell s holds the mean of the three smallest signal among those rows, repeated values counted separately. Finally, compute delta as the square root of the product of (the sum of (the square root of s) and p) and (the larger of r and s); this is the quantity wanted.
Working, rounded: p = 0.840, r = 0.8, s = 3.75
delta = 3.23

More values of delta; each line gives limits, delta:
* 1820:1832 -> 2.73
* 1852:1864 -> 3.13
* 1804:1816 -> 2.79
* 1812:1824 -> 2.76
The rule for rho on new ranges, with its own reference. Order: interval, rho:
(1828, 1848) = 1835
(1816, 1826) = 1823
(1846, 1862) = 1859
